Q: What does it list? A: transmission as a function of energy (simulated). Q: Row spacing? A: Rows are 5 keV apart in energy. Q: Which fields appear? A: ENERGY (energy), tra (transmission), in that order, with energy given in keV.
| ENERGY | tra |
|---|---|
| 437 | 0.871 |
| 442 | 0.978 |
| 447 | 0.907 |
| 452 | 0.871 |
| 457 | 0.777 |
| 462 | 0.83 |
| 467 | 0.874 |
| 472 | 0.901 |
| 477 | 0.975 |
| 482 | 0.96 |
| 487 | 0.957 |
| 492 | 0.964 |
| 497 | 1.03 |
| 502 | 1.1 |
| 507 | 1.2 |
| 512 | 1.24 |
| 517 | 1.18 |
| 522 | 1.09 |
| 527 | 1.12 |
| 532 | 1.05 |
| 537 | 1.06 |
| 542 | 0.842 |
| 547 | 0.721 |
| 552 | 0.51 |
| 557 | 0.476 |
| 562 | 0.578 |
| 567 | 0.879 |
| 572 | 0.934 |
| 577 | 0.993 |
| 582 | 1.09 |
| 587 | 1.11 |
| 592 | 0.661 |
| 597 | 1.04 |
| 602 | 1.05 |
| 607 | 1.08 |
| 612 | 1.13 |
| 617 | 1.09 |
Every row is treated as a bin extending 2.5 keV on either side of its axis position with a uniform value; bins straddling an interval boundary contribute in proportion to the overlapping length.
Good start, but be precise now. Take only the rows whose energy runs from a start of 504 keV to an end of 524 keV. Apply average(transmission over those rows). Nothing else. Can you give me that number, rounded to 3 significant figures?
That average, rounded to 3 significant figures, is 1.18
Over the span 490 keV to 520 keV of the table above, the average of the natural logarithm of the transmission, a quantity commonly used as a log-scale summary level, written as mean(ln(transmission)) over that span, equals 0.11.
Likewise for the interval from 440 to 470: -0.14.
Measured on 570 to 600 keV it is -0.04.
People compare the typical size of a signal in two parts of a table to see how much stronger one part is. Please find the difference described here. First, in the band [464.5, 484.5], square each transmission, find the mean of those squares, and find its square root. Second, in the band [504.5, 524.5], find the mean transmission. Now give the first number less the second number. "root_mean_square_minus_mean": -0.25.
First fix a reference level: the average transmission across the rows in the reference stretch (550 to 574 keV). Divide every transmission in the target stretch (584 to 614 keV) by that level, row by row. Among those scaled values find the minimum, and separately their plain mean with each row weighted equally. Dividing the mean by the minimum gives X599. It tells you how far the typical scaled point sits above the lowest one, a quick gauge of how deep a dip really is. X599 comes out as 1.53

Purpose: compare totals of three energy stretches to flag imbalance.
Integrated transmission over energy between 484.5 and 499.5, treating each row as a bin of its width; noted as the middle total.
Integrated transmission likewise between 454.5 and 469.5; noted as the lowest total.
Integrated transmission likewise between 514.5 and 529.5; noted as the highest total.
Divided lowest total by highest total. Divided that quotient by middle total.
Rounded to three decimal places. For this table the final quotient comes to 0.050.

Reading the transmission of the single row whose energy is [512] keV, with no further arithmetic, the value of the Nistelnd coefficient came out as 1.24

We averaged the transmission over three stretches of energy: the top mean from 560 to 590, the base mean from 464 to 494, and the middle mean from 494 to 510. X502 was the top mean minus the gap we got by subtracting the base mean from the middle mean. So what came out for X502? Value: 0.76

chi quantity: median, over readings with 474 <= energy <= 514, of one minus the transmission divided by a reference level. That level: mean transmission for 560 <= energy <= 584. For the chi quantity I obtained -0.12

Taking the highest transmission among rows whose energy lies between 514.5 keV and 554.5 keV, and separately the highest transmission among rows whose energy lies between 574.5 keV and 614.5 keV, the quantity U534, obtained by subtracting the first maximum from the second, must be -0.05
